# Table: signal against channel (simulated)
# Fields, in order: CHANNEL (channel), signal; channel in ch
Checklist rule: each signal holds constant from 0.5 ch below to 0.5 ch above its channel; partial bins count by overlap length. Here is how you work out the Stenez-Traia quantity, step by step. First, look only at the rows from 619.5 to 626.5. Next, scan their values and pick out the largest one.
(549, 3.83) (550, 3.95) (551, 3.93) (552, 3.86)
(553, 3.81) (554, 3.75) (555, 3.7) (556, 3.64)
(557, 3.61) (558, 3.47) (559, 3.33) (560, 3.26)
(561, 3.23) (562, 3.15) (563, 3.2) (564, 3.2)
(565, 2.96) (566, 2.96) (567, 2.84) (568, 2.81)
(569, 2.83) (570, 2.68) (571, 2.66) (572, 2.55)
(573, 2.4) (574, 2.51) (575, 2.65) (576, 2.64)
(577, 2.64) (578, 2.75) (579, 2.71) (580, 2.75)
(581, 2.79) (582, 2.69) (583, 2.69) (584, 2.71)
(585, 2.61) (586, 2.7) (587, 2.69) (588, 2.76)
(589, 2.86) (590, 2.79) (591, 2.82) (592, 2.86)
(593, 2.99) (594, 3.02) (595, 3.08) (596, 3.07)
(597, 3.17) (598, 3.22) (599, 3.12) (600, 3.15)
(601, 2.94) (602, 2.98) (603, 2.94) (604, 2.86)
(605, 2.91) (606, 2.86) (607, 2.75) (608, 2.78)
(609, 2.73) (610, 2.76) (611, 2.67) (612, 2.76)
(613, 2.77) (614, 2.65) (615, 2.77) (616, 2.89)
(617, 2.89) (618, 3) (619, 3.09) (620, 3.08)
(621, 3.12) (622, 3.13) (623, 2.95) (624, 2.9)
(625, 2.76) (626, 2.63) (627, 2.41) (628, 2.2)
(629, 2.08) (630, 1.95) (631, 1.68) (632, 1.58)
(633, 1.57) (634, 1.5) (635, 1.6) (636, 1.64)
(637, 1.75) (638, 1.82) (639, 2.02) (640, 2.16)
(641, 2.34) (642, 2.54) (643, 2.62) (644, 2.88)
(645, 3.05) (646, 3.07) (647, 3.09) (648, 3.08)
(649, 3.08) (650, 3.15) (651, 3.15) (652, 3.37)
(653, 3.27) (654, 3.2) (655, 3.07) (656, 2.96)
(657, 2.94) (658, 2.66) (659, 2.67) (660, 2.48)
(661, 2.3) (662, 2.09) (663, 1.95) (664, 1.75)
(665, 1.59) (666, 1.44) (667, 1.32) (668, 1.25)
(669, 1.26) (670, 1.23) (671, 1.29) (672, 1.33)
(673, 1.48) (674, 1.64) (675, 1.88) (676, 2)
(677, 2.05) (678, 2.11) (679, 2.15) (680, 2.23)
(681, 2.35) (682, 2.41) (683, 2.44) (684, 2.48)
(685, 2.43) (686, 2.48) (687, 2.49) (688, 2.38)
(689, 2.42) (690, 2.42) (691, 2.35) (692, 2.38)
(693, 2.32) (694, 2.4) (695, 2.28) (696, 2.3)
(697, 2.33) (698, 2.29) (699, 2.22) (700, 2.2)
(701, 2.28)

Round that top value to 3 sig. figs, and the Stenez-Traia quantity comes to 3.13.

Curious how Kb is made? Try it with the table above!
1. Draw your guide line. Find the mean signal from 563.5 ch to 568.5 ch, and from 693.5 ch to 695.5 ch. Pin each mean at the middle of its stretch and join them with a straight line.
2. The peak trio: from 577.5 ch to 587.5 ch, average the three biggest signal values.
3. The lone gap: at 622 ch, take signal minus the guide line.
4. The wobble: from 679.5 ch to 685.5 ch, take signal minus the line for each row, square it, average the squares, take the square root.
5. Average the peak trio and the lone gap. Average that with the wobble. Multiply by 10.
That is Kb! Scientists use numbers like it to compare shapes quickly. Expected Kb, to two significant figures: 8.5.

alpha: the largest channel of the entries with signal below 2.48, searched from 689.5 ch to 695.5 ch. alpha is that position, 695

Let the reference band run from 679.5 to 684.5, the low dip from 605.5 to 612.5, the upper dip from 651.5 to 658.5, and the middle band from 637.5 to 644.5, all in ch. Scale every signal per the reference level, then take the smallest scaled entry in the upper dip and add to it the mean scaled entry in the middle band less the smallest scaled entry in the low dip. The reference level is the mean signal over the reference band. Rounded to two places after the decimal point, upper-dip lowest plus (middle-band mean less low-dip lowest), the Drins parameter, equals 0.98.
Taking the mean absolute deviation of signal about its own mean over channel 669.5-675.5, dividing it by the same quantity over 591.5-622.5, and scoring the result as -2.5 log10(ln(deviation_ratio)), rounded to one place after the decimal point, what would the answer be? 1.2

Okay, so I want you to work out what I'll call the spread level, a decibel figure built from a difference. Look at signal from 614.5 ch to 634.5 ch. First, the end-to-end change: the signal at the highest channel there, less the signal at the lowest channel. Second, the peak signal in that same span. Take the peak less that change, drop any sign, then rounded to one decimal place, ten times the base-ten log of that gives 6.4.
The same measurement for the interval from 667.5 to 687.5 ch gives 1.0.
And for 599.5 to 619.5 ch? 5.1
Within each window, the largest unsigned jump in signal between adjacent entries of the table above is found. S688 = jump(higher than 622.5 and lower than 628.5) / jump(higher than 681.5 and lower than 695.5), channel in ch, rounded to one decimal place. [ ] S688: 1.8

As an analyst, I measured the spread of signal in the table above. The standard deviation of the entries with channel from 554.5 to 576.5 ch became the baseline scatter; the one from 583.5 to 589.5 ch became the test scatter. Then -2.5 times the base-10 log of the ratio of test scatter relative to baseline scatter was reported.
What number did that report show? 1.7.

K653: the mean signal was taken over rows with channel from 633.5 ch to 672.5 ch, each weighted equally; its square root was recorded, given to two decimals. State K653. 1.52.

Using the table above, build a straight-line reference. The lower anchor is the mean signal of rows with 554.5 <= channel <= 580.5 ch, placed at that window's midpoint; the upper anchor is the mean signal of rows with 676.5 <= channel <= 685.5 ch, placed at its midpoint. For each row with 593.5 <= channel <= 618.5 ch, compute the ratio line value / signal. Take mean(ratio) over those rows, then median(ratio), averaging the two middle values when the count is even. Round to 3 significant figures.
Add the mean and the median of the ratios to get 1.89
